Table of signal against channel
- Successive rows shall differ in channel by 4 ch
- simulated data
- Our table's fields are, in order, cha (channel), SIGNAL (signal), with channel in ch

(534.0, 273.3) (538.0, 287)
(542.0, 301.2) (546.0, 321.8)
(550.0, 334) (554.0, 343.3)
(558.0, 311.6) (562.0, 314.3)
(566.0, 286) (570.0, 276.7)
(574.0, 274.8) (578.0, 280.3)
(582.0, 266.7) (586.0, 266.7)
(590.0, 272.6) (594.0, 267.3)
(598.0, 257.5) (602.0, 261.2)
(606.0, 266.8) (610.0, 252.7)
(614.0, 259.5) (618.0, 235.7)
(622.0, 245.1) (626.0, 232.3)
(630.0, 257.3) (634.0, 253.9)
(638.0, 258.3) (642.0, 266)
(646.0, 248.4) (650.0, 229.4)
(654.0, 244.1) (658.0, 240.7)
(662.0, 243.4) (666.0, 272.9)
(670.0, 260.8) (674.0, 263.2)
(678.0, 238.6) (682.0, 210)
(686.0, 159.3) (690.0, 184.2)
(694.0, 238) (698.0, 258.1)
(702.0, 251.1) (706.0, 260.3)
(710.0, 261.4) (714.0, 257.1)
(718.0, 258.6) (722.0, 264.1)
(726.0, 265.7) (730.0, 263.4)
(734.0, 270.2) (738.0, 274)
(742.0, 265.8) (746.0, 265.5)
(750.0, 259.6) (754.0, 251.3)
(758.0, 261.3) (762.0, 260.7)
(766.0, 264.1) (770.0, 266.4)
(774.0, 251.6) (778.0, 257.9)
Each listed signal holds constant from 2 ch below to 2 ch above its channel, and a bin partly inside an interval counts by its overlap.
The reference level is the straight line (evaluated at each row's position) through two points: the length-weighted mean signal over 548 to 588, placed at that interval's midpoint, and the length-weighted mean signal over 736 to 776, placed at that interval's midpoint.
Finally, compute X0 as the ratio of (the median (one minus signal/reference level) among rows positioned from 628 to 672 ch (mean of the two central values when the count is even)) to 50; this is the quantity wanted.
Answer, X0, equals 0.0021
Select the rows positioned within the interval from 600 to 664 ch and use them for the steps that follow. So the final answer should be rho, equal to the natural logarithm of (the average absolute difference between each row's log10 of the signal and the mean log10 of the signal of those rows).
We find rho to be -4.1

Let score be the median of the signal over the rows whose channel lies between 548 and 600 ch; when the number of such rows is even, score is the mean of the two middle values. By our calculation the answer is 277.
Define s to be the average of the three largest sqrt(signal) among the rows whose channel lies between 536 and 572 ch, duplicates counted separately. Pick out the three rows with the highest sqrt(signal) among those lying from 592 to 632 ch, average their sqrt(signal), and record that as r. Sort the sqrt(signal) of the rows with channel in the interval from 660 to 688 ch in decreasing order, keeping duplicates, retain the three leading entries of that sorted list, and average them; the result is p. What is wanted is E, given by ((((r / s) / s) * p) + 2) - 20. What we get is -17.2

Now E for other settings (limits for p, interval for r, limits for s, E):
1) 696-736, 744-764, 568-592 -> -17.0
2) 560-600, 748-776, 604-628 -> -16.9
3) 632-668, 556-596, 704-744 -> -16.9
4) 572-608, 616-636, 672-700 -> -17.0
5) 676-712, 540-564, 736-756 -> -16.9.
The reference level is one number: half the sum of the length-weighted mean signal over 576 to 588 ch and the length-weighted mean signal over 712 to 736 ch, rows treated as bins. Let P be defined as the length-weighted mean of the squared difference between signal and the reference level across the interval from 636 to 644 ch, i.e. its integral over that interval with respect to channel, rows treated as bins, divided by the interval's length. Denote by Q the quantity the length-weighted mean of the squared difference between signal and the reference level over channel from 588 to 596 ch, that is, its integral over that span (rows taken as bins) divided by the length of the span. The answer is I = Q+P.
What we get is 55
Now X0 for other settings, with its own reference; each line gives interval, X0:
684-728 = 0.0009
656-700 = 0.0026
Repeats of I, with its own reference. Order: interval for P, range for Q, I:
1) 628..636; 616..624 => 878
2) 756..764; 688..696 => 3910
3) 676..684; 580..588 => 2046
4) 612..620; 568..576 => 600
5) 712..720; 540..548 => 2156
